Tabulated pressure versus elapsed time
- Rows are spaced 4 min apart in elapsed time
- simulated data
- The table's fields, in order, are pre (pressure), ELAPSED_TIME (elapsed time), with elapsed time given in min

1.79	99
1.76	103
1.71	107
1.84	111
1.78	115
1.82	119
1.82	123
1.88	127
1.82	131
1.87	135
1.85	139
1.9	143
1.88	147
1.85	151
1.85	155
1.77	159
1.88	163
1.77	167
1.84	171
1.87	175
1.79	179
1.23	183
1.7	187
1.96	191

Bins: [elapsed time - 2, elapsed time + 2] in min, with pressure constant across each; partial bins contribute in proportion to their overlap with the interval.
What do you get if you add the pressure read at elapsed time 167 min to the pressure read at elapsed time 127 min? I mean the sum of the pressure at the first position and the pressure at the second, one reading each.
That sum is 3.65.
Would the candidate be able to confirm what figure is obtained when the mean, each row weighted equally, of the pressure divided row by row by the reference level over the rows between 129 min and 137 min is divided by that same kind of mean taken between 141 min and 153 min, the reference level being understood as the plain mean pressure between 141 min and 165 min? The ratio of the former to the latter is 0.98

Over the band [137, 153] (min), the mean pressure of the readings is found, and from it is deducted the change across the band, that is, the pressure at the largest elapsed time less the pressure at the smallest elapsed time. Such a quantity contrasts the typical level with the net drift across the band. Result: 1.87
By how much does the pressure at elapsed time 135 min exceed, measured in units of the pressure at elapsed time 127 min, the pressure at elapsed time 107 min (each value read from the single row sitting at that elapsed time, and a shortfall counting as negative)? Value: 0.085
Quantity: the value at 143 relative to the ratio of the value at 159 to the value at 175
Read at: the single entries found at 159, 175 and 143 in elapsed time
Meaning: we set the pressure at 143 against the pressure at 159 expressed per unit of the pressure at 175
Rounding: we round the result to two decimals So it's 2.01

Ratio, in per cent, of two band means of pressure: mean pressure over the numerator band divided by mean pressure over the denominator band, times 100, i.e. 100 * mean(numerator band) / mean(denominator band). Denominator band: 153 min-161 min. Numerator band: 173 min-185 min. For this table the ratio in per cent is 90.1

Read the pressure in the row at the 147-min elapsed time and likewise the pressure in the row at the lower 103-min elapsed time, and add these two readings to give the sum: 3.64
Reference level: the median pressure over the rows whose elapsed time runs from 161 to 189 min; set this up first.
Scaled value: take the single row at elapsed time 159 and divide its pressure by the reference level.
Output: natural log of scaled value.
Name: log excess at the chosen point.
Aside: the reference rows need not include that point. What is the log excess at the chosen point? -0.01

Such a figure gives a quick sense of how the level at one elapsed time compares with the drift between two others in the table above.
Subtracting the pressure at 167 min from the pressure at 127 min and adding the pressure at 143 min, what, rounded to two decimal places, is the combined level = 2.01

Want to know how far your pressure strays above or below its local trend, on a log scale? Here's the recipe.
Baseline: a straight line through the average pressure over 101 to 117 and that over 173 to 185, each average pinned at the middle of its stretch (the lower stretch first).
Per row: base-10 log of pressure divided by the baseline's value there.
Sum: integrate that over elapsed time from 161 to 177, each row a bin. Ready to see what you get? 0.8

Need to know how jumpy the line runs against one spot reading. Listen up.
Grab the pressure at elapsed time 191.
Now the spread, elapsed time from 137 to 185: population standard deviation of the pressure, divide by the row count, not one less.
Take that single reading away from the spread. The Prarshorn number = -1.79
